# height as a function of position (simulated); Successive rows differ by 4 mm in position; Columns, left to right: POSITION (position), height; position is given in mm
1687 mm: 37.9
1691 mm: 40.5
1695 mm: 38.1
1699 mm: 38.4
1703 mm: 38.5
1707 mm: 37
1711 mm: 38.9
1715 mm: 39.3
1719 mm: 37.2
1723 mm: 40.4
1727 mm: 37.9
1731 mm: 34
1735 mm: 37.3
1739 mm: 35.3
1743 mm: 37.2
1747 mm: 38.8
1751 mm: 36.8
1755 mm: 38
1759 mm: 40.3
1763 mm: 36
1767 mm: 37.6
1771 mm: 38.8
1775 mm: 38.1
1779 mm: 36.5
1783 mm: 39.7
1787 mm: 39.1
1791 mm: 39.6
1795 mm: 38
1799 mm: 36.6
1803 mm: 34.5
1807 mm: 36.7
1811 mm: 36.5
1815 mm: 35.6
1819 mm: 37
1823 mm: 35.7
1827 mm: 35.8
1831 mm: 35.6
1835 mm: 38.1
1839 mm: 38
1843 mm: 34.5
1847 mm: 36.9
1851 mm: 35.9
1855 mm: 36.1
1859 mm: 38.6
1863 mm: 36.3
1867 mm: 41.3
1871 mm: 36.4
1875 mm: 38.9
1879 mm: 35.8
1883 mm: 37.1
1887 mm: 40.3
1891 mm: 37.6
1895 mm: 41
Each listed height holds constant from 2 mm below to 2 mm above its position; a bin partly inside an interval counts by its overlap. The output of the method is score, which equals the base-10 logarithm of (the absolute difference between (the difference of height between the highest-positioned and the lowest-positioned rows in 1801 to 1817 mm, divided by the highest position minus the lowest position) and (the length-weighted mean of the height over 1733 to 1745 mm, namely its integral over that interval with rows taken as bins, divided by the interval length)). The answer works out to 1.562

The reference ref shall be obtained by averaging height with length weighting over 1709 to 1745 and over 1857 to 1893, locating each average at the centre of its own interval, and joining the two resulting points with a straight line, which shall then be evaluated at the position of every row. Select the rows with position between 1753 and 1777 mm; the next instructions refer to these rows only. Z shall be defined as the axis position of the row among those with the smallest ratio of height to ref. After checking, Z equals 1763 mm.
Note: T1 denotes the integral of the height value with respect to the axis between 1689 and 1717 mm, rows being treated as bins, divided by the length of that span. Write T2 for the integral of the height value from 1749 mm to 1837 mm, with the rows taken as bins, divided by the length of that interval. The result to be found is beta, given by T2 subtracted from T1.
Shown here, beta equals 1.4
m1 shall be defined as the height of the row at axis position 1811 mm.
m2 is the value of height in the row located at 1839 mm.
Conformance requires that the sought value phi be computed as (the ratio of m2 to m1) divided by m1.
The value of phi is 0.0285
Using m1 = 36.5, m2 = 38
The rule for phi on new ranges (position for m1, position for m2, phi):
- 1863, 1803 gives 0.0262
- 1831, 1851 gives 0.0283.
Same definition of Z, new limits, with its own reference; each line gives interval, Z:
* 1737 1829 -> 1803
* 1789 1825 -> 1803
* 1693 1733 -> 1731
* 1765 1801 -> 1779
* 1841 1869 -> 1843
